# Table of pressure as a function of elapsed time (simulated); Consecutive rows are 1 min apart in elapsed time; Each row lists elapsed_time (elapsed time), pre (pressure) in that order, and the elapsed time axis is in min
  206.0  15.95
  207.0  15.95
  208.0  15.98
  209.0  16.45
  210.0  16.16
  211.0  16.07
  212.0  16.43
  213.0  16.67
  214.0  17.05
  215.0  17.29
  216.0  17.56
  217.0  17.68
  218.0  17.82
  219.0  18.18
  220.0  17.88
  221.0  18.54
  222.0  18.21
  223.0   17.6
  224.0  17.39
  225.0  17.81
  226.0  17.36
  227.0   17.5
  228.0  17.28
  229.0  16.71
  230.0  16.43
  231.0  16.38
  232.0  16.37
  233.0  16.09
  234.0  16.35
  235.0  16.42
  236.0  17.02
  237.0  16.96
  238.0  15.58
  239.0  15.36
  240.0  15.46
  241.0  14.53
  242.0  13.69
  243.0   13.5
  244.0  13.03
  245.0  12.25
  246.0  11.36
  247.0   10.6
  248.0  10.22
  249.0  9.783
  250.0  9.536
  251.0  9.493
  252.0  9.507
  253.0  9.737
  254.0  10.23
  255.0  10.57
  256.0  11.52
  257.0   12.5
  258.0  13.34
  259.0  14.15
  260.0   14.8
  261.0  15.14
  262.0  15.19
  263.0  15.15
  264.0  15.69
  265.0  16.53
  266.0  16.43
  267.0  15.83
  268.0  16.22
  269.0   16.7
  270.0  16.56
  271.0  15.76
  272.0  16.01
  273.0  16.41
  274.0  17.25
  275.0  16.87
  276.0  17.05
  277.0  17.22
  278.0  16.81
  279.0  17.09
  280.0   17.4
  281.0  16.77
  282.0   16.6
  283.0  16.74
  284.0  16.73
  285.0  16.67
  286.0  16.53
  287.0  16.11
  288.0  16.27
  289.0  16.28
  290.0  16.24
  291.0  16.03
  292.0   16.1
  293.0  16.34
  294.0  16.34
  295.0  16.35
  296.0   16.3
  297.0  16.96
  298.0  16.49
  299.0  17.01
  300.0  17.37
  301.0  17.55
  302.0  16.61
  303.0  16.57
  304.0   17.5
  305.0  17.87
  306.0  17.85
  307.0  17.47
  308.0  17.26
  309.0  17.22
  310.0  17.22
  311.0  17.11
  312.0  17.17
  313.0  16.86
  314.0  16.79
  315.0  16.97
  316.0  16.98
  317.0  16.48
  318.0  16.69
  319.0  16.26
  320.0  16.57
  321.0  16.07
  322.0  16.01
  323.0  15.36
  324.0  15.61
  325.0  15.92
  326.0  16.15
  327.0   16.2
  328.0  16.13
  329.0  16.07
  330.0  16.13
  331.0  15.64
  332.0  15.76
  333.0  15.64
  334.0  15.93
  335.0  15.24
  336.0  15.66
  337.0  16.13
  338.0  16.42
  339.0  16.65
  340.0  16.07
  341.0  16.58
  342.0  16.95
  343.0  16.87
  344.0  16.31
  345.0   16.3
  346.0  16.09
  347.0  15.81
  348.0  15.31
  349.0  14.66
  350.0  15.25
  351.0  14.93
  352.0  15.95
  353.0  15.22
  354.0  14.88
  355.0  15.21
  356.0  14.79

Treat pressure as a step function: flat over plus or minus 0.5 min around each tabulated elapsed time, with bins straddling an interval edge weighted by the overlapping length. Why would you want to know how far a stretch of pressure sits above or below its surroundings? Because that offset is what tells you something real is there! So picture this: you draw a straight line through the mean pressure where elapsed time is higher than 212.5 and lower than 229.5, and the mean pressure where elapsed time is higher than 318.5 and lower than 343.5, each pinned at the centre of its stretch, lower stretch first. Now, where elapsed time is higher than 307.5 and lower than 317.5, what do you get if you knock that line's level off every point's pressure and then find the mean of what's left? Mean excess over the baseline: 0.7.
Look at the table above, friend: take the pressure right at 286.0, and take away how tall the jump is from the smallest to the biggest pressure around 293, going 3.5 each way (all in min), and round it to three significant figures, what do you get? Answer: 16.2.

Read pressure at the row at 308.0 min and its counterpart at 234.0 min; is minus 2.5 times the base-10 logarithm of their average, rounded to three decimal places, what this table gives -3.064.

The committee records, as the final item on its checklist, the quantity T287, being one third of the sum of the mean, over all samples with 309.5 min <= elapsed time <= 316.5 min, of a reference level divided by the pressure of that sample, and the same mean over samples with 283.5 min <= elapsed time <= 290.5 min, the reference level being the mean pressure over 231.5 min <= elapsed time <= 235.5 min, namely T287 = 0.651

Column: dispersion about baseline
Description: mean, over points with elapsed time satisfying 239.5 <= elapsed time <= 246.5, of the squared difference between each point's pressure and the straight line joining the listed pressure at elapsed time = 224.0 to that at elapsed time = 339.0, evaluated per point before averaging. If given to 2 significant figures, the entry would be 17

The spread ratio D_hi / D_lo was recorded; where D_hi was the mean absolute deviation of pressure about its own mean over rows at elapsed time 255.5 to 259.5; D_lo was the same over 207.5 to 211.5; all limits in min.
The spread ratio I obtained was 6.1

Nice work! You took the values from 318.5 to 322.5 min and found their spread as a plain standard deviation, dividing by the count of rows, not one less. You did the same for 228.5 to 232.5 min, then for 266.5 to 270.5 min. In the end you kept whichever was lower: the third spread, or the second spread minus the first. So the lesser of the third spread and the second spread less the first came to -0.08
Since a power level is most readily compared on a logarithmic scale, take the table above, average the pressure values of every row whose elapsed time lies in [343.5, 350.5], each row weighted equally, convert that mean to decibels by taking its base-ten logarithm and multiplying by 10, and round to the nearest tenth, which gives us 12.0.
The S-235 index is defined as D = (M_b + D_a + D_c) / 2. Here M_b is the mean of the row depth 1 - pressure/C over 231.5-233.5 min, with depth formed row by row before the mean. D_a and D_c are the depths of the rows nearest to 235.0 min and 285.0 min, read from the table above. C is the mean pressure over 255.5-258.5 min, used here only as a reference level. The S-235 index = -0.48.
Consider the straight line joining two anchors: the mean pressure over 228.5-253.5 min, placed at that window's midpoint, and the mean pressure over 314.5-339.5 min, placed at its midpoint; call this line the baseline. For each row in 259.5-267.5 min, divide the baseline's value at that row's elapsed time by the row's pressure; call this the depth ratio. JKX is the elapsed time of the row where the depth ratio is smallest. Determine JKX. 265.0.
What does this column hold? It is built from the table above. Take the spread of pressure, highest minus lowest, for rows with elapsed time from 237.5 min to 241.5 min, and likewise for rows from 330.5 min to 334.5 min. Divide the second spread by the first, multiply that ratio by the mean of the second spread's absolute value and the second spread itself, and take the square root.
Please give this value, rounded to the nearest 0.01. 0.28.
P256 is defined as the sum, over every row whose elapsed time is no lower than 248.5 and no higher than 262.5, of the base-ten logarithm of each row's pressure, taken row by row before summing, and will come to 15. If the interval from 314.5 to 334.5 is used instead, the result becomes 24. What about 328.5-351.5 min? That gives 28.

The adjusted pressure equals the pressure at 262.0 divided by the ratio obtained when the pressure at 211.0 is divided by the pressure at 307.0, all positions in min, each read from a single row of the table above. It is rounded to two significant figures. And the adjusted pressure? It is 17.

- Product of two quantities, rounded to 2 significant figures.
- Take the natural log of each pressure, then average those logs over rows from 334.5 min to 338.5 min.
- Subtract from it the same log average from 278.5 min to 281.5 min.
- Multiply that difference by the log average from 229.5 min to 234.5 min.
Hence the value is -0.21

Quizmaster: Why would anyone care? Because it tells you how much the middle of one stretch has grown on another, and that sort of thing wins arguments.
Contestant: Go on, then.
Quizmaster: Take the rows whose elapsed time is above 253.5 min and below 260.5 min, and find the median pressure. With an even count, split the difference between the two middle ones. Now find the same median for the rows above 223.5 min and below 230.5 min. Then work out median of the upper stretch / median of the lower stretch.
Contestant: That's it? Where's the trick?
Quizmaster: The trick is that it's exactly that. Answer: 0.72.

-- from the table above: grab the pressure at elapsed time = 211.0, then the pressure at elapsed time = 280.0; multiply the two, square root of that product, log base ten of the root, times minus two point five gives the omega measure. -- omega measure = -3.06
